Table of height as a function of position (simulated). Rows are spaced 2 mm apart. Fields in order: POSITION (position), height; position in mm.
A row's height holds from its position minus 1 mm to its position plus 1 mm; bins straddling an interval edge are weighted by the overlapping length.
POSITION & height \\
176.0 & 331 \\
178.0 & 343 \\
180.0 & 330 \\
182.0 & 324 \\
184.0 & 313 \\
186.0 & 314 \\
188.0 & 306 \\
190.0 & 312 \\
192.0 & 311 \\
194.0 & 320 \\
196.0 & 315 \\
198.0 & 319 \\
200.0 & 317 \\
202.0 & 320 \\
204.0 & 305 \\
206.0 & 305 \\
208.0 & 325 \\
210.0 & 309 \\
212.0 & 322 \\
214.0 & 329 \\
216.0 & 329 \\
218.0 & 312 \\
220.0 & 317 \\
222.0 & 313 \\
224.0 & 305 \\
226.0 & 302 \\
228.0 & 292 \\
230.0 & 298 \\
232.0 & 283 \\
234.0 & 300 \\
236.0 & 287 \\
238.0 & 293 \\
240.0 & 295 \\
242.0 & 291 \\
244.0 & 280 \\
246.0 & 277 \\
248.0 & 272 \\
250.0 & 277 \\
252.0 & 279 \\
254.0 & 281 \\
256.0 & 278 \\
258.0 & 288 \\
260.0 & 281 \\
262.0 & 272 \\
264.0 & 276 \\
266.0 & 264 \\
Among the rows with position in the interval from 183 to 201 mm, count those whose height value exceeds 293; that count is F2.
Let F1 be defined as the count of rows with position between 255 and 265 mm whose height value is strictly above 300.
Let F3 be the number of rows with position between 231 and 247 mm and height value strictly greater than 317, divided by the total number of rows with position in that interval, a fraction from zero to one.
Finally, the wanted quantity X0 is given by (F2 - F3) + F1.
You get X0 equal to 9.0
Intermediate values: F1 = 0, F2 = 9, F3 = 0.00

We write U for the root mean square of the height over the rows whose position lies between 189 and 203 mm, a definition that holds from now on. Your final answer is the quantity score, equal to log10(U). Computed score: 2.50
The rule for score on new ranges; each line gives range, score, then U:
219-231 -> 2.48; 305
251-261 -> 2.45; 281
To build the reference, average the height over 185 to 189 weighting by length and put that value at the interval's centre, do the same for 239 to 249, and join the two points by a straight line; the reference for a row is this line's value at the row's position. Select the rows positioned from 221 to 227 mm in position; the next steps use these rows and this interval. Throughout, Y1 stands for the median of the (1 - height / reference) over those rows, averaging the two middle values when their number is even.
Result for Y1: -0.04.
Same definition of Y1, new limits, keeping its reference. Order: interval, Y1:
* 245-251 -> 0.02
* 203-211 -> -0.02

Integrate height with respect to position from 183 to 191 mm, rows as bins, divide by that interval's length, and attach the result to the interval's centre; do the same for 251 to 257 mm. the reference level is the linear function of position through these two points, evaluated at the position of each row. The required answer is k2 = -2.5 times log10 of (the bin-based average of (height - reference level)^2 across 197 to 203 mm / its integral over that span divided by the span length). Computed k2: -5.7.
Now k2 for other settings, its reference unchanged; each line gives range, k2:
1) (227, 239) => -4.1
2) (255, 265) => -3.7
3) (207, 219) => -6.9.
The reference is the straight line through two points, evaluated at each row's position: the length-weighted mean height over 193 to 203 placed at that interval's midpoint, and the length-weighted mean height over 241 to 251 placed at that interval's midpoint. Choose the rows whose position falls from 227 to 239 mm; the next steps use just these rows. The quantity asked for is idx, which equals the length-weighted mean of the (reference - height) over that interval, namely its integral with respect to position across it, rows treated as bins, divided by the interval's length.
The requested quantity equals -2.3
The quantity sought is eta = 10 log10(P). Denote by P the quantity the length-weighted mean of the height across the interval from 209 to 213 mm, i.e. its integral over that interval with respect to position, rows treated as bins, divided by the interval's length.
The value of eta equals 25.0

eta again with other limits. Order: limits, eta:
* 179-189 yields 25.0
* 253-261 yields 24.5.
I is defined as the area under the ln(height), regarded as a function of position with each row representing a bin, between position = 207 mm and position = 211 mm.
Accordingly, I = 23.0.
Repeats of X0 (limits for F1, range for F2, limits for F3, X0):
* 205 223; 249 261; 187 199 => 8.7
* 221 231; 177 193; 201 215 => 10.4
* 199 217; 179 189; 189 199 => 13.6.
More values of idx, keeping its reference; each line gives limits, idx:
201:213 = -3.4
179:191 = 12.2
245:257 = -2.0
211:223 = -17.5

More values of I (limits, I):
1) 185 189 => 22.9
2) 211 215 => 23.1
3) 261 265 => 22.5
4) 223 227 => 22.9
